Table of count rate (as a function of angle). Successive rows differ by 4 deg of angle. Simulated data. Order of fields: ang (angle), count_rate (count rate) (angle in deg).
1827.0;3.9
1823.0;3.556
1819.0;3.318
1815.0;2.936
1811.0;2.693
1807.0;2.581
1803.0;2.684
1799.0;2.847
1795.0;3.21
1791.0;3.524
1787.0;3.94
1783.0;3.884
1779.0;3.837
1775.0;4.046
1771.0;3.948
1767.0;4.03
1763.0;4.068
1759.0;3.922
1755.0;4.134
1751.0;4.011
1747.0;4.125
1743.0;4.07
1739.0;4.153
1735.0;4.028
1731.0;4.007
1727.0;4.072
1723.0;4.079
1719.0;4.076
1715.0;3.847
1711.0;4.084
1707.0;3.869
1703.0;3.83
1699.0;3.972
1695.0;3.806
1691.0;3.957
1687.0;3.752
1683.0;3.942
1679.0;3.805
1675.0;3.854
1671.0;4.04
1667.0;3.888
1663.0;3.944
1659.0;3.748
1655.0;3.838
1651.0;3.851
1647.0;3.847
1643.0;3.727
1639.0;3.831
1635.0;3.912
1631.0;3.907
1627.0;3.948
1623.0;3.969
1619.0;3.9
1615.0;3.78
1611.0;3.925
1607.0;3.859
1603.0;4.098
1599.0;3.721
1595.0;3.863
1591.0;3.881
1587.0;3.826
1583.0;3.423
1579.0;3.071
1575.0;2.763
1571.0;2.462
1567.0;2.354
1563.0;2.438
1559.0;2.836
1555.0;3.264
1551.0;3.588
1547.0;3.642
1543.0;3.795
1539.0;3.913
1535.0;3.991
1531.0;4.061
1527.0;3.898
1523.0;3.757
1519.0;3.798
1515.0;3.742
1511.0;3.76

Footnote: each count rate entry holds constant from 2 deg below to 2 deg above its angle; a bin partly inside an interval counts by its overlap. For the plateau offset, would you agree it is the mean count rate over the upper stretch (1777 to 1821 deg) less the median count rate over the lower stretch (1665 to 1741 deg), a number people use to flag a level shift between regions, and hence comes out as -0.73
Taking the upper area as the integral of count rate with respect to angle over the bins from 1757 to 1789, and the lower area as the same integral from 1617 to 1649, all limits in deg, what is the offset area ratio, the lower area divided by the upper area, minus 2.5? -1.52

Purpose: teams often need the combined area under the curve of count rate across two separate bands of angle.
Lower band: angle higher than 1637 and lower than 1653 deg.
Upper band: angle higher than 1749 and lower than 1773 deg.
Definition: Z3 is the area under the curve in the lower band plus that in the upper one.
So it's 157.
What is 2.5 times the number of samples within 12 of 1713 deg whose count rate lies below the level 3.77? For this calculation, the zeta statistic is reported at 0.0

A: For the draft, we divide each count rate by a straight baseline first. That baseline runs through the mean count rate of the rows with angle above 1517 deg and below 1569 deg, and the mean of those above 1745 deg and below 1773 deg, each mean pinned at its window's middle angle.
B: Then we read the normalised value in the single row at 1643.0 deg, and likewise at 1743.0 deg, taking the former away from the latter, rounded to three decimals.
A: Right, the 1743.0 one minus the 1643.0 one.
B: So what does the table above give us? 0.023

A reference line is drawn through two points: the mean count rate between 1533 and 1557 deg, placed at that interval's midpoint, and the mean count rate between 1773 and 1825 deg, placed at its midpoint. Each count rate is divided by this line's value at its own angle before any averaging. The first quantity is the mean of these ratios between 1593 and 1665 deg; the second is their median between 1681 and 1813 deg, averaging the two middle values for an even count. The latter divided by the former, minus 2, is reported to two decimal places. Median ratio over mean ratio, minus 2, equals -0.93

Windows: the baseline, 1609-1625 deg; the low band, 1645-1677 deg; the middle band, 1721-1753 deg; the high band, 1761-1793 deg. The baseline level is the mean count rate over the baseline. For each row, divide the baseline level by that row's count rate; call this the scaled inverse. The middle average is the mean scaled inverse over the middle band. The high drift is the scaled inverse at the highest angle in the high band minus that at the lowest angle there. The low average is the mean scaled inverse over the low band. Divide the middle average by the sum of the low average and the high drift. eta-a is 0.830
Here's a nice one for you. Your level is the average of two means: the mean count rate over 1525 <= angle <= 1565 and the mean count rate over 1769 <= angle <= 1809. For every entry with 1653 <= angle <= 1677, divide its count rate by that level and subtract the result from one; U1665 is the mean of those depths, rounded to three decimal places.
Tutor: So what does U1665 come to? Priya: -0.111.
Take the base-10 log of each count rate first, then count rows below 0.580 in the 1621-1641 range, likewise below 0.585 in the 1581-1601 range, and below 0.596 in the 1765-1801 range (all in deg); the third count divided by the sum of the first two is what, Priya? 2.0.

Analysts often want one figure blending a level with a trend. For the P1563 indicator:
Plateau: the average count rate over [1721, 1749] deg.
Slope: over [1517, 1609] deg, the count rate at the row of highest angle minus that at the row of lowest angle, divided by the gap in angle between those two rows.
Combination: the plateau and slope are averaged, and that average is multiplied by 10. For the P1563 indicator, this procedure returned 20.4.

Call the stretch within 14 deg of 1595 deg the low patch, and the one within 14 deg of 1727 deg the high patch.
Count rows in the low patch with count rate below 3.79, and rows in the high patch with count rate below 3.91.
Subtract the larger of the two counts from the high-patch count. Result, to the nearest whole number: -1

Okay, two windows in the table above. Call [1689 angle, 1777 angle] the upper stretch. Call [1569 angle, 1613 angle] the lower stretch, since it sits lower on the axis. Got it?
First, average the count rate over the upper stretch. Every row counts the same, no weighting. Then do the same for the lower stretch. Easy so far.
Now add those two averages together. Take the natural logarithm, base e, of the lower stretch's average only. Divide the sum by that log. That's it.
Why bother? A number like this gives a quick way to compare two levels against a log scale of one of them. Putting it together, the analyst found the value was 6.0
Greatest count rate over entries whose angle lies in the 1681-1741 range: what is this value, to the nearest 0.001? 4.153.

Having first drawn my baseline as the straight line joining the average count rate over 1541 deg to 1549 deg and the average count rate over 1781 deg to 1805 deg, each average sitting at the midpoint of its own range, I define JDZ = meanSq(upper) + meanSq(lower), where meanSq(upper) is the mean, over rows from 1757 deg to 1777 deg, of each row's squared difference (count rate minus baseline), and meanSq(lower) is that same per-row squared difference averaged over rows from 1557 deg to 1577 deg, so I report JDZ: 1.66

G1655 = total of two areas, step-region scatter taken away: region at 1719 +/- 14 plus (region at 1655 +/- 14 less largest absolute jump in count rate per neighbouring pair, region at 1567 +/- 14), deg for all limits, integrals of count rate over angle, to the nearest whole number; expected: 219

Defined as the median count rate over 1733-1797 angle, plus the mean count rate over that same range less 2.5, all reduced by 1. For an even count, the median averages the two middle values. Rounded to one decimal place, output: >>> 4.5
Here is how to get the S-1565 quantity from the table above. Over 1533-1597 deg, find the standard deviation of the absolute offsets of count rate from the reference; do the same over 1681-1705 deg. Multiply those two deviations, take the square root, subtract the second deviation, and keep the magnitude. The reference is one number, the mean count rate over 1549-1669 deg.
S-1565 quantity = 0.10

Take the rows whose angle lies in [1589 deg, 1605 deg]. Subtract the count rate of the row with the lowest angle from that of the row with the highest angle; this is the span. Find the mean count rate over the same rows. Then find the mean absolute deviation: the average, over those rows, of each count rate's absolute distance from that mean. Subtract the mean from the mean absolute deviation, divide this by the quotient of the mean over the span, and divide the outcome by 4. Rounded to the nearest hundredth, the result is -0.05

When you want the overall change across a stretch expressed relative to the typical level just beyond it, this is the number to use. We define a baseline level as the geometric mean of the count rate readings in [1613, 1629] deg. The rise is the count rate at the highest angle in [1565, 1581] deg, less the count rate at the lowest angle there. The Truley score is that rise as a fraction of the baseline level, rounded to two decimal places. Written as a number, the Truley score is 0.18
